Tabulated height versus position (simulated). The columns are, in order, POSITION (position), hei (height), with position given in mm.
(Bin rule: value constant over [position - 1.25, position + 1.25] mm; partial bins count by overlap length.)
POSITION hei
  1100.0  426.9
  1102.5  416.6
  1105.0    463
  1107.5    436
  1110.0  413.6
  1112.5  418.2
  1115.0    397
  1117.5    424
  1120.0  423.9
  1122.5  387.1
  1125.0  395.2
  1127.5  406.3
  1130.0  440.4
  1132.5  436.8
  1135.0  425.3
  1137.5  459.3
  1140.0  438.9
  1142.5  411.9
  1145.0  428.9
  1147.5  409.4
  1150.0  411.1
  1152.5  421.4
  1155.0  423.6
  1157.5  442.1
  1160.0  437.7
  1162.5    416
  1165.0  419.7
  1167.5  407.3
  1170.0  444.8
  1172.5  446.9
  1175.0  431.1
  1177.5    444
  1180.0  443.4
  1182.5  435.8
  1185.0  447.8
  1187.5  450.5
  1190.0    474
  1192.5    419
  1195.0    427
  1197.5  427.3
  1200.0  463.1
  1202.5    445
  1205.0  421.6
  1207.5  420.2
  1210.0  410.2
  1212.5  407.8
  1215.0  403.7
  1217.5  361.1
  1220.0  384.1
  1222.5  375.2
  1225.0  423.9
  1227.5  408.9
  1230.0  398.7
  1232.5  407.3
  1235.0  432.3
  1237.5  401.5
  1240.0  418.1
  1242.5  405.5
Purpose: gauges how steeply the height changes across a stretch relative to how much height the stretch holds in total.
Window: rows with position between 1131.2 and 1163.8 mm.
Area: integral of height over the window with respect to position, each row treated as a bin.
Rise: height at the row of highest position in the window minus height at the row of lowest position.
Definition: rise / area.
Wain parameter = -0.0015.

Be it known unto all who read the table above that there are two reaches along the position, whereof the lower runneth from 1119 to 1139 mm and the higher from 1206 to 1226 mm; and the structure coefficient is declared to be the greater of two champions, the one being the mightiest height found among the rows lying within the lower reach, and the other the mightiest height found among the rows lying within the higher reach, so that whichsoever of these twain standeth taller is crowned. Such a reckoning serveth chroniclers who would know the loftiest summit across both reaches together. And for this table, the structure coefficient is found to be 459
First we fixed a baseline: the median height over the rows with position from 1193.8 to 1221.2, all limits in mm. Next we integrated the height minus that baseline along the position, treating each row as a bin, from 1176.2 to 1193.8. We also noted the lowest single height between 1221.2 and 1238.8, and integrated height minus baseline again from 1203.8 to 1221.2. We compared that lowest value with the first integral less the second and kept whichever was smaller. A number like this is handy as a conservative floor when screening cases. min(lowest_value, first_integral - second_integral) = 375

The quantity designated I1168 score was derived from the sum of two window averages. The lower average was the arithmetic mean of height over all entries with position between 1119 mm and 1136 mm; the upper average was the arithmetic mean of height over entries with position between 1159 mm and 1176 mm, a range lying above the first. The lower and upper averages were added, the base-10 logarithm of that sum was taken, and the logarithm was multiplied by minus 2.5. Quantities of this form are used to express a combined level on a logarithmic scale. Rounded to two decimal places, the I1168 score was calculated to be -7.32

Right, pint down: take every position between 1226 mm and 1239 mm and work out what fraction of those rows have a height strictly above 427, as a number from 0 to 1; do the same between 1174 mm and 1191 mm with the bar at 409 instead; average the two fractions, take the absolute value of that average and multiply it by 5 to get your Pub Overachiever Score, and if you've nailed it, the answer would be 3.0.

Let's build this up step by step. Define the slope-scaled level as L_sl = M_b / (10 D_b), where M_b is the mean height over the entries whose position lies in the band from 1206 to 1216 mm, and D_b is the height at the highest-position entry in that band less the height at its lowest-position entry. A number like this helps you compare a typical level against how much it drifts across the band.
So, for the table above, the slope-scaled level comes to -2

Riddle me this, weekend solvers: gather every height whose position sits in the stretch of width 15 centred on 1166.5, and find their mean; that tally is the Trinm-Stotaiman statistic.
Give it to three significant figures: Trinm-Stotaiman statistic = 429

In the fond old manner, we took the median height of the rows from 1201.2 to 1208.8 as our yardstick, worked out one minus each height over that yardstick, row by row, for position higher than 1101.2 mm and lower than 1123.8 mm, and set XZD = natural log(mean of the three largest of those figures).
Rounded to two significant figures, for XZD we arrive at -2.9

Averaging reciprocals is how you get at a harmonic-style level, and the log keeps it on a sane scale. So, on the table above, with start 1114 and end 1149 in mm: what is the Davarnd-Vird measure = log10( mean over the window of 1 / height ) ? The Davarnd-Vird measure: -2.62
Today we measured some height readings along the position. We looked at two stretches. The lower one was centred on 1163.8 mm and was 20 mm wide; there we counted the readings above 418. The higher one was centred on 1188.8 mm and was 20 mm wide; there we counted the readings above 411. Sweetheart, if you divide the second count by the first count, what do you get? 1.3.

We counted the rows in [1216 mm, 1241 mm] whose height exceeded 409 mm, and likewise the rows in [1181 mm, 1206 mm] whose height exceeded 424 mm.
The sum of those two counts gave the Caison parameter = 11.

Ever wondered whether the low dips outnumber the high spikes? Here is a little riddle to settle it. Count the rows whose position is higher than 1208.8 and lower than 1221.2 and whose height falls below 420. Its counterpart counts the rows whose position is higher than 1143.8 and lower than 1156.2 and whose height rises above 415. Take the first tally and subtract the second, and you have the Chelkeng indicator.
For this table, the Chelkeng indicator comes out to 2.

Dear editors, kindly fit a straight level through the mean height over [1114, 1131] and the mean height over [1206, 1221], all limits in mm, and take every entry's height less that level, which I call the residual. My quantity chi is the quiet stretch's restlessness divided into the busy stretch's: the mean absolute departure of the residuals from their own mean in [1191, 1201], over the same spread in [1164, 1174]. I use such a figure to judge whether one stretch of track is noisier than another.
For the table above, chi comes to 0.89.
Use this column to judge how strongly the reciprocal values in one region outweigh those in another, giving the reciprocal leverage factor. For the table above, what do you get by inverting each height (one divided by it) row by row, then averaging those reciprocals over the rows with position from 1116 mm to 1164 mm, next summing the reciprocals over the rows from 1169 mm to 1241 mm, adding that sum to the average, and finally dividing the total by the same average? 30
